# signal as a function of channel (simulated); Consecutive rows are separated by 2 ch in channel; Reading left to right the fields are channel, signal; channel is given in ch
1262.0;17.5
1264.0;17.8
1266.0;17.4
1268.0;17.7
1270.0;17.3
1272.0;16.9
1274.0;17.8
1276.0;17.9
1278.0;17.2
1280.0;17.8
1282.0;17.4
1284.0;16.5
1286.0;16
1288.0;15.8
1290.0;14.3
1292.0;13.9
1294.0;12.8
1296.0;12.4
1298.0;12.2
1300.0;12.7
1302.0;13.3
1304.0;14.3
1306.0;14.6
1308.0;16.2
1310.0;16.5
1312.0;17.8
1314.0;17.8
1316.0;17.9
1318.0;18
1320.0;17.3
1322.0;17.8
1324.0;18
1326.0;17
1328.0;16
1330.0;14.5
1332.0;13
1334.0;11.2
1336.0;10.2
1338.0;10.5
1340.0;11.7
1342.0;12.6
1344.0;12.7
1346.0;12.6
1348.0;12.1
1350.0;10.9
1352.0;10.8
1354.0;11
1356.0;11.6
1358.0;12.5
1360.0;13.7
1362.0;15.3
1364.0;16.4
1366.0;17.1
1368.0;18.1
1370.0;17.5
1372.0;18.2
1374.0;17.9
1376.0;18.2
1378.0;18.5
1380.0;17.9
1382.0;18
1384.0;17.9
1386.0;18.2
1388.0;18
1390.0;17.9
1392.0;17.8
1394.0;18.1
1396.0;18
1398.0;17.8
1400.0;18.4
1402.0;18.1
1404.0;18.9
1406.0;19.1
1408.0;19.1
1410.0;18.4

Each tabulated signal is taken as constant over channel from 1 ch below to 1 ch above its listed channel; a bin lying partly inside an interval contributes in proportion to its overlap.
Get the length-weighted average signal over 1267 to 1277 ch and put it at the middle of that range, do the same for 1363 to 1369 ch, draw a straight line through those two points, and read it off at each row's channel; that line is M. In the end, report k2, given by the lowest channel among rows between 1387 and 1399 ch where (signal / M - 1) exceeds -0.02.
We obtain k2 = 1388.0 ch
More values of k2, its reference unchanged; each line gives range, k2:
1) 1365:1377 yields 1366.0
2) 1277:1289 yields 1278.0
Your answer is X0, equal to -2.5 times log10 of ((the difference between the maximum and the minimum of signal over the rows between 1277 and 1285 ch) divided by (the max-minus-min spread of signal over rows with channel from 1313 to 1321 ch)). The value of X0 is -0.7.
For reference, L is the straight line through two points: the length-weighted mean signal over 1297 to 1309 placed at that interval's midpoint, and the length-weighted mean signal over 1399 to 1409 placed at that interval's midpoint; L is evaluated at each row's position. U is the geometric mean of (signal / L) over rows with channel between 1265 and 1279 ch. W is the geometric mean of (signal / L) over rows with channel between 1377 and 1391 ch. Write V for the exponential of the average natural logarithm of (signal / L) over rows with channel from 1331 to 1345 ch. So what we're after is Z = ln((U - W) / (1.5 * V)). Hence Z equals -1.05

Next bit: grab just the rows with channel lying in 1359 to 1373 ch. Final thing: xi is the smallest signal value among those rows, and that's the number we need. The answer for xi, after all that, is 13.7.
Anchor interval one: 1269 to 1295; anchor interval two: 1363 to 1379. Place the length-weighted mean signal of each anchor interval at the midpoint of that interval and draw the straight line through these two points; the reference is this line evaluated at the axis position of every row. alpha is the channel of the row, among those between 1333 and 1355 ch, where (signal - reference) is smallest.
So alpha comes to 1336.0 ch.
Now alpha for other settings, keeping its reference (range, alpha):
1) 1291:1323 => 1298.0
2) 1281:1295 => 1294.0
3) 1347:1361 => 1352.0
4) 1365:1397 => 1366.0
